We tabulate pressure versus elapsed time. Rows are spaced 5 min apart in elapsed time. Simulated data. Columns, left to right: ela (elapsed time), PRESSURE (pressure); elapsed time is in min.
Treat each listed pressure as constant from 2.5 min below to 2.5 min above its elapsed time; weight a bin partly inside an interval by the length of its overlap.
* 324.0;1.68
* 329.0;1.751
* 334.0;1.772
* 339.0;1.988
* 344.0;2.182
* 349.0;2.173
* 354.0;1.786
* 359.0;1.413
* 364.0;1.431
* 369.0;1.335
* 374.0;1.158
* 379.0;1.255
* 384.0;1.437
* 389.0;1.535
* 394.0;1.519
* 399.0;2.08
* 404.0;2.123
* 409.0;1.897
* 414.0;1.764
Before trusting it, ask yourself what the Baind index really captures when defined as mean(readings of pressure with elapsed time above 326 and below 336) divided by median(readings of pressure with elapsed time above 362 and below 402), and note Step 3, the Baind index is 1.2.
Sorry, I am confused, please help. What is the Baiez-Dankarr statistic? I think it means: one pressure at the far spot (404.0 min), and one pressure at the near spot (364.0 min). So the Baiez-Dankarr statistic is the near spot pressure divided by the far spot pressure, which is 0.67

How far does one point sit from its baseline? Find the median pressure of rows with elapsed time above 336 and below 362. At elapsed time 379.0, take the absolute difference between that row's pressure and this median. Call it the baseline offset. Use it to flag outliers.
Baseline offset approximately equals 0.73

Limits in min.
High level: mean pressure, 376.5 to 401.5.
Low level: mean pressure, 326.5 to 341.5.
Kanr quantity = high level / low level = 0.85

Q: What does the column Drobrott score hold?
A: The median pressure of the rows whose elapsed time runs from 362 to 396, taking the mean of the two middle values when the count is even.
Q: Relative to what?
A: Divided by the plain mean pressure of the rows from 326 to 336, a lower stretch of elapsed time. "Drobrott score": 0.81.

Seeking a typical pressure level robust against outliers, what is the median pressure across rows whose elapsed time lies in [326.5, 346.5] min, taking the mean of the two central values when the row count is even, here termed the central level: 1.88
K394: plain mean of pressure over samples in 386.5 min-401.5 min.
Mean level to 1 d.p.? 1.7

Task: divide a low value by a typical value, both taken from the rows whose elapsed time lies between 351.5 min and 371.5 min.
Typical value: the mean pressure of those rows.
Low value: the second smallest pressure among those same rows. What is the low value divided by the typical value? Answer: 0.948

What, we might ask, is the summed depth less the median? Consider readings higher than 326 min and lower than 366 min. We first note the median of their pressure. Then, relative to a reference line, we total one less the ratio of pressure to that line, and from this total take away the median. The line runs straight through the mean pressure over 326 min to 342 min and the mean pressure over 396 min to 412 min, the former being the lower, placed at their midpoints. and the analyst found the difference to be -1.5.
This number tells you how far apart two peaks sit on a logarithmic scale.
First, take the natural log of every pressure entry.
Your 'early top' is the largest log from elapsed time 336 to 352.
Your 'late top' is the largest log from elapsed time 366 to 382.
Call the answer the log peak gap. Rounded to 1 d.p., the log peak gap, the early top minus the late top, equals 0.5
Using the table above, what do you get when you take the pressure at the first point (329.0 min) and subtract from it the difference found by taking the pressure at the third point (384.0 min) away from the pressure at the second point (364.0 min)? 1.8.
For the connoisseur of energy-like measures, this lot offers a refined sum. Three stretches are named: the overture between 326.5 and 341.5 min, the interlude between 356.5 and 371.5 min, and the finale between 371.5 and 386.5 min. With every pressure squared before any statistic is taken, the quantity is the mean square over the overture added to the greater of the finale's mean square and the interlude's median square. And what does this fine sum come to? 5.4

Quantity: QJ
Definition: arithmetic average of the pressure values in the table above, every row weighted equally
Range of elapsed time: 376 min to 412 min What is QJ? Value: 1.69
